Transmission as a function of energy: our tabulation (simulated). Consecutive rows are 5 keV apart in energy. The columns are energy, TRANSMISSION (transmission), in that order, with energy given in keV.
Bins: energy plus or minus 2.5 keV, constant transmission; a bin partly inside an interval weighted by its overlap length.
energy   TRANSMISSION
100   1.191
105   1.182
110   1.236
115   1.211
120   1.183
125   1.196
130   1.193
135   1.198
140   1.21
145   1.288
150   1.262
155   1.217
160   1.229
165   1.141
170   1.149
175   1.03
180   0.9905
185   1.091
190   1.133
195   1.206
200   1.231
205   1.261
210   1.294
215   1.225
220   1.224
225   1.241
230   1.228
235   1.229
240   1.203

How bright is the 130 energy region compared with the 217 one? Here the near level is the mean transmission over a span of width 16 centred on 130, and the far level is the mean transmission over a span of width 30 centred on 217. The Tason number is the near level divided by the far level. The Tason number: 0.96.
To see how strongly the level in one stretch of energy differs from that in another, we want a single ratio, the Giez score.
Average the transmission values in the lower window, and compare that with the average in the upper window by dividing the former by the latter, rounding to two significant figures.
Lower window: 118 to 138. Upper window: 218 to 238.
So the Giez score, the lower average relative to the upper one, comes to 0.97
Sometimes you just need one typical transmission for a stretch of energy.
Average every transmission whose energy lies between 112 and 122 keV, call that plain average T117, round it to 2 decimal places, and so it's 1.20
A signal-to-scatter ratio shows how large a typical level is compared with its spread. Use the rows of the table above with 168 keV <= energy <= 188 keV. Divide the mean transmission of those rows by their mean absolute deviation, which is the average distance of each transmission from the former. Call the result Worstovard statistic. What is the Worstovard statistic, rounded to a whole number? 19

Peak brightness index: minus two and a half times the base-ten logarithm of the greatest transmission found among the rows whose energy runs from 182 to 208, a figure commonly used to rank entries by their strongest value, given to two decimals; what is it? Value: -0.25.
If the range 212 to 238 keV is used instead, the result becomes -0.23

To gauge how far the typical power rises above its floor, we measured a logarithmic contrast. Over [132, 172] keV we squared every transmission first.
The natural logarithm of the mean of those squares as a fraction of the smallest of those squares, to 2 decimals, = 0.12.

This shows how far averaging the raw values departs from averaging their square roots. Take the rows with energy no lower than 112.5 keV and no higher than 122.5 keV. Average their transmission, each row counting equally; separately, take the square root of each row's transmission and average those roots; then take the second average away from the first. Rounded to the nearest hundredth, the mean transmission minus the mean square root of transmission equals 0.10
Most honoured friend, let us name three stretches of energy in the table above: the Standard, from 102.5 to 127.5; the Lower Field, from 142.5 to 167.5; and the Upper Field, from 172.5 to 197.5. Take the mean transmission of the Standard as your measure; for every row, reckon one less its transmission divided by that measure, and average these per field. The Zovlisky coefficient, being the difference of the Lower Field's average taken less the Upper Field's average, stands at -0.11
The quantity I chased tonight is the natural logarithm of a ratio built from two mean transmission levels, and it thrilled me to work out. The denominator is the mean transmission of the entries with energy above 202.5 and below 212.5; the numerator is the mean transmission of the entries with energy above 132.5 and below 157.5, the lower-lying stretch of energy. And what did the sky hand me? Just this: -0.03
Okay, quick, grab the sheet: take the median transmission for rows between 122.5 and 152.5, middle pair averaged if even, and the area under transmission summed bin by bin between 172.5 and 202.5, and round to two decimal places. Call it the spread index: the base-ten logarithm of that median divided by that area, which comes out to -1.44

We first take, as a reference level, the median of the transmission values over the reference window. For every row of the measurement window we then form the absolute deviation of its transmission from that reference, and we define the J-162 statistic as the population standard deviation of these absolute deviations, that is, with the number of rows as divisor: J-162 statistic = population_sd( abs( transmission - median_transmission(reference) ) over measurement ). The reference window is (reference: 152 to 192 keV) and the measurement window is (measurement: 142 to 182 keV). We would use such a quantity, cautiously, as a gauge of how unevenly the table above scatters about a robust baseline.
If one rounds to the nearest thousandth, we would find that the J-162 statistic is 0.052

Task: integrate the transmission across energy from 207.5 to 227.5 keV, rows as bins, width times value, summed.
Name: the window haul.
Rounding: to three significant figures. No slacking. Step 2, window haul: 24.9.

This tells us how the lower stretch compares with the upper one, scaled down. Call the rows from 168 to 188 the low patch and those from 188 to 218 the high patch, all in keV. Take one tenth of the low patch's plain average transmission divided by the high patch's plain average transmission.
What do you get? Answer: 0.087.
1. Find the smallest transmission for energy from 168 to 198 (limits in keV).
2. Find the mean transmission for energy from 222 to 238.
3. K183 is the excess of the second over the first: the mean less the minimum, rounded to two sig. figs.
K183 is 0.24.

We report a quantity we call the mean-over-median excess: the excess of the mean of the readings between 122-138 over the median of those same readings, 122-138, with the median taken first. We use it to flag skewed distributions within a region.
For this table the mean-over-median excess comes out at -0.0003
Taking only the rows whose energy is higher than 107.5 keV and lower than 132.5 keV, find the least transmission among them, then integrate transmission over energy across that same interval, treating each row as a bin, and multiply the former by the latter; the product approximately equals 35.6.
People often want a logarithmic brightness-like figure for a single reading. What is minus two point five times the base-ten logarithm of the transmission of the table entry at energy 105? -0.182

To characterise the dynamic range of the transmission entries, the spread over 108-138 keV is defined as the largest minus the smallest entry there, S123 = 0.053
